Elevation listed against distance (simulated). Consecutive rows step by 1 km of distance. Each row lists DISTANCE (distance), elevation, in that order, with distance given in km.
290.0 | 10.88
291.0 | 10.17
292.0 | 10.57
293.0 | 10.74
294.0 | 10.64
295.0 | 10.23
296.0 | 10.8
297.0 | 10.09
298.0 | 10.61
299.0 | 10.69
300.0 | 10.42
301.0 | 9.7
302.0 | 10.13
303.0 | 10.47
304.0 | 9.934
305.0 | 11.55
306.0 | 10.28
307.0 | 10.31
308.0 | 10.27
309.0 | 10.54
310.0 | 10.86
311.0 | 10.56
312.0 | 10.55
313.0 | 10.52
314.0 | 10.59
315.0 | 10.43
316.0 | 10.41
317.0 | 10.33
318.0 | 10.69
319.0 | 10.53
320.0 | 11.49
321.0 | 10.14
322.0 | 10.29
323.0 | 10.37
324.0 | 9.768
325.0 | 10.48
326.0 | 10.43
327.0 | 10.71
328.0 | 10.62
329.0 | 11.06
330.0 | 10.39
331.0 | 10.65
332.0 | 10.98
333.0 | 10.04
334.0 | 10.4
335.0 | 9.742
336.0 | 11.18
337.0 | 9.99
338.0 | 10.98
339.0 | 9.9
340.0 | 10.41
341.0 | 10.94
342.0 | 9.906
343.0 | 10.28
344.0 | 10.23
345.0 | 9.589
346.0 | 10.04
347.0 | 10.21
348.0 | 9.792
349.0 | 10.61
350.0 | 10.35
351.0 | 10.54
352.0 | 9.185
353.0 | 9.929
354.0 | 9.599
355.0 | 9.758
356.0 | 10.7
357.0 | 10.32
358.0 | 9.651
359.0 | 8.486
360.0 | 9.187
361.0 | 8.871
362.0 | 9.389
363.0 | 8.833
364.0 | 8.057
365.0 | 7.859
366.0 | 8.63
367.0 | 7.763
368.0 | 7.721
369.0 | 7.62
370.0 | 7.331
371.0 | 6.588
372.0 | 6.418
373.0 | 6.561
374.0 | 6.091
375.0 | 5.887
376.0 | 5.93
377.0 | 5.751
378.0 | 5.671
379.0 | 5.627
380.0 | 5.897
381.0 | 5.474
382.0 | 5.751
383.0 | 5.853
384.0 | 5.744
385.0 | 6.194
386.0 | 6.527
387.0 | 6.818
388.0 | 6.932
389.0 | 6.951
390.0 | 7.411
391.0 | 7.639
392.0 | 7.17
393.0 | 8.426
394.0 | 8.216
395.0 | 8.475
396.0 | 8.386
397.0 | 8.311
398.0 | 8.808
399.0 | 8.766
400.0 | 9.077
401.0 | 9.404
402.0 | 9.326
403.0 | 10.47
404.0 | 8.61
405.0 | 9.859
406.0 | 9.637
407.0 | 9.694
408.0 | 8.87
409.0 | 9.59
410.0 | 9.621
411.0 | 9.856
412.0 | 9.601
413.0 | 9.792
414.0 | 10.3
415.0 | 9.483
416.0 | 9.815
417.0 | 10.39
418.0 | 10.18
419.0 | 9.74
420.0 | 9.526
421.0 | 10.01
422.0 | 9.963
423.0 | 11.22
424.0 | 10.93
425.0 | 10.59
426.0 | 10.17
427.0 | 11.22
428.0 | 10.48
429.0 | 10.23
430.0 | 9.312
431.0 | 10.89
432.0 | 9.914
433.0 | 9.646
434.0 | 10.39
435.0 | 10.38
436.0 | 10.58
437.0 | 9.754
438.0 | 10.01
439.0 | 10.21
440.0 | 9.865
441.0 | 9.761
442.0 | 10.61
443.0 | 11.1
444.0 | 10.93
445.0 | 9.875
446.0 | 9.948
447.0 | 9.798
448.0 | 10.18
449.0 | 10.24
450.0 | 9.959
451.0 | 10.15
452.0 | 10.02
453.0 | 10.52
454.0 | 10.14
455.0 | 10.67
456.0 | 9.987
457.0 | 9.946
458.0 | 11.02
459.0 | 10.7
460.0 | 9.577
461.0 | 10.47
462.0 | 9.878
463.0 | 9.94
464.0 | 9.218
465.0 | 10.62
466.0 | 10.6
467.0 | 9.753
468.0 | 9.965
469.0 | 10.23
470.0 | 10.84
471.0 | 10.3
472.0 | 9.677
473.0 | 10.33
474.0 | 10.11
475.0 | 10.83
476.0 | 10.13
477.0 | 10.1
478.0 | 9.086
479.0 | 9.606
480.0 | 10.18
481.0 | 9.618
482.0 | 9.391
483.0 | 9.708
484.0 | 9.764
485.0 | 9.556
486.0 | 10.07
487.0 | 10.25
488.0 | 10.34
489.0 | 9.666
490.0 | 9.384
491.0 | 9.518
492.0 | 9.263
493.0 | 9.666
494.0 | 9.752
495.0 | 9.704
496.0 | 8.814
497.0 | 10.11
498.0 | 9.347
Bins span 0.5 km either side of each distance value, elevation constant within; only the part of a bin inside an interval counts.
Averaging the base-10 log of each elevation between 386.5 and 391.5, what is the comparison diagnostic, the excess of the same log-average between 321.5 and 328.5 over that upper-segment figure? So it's 0.16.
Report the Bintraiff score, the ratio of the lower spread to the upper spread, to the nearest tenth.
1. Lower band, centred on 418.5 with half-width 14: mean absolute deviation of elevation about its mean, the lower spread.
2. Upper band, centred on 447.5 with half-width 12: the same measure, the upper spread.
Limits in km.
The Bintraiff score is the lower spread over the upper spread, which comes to 1.3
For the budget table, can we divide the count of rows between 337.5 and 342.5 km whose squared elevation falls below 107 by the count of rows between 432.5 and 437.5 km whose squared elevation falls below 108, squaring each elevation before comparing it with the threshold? 0.50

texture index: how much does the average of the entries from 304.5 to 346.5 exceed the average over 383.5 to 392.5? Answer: 3.64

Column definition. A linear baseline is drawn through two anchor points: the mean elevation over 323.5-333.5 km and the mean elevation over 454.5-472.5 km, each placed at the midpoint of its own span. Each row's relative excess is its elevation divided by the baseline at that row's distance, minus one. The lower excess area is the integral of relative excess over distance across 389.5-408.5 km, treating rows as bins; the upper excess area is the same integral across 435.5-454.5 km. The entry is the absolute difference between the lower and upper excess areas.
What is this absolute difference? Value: 2.8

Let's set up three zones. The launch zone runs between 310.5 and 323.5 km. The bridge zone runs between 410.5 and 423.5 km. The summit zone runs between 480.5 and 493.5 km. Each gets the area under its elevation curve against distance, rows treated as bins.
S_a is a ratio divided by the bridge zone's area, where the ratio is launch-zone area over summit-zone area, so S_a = 0.0084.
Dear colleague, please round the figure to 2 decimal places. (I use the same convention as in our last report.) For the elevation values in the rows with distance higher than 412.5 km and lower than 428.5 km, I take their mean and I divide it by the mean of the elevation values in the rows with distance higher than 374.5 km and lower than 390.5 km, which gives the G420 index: 1.66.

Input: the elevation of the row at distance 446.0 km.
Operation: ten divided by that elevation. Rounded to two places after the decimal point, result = 1.01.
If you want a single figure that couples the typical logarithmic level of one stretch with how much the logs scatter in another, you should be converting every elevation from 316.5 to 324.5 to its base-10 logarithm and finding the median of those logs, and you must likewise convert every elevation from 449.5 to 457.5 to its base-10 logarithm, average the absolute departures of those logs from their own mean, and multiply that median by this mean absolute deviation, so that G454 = 0.009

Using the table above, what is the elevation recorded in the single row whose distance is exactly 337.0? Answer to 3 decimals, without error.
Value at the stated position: 9.990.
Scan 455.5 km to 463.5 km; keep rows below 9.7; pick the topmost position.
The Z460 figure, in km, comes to 460.0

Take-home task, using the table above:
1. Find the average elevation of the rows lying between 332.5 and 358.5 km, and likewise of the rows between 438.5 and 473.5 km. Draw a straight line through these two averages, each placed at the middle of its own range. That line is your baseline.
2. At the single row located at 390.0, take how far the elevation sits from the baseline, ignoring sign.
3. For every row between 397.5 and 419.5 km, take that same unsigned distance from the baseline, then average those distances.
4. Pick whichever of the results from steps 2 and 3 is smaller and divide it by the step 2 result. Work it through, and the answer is 0.24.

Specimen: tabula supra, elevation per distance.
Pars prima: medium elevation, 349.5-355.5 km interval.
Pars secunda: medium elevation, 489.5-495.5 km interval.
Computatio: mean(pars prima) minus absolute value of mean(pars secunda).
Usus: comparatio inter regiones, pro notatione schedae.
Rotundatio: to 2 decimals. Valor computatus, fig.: 0.35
